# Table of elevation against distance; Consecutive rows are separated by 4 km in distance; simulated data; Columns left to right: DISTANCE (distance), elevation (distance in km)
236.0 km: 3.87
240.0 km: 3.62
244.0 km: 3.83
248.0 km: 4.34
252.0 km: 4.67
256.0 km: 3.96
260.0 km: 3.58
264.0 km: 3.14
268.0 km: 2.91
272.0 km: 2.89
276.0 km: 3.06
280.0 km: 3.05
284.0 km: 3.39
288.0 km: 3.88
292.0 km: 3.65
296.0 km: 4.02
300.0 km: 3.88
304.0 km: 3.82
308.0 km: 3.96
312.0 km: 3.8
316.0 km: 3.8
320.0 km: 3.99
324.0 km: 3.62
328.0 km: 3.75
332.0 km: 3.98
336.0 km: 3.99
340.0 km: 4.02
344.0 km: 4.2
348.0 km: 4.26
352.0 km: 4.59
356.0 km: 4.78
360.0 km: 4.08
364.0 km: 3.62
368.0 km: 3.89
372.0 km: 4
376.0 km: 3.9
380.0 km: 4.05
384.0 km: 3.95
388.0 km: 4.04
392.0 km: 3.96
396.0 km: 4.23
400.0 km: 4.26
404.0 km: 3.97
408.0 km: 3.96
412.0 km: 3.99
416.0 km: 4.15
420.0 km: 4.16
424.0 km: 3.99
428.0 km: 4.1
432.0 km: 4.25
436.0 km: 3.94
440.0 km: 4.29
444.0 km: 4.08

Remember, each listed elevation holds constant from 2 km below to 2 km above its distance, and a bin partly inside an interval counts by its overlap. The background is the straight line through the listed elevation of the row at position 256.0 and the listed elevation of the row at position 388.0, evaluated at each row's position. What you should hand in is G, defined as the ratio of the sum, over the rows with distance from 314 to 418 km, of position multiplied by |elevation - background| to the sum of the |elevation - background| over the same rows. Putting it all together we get 359.1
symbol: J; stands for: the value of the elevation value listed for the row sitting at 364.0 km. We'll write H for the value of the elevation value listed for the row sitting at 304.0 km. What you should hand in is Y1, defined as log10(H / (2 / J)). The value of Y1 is 0.84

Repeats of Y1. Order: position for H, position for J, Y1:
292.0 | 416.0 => 0.88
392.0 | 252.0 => 0.97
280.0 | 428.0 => 0.80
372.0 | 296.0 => 0.91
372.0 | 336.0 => 0.90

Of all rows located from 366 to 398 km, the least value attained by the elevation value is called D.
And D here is 3.89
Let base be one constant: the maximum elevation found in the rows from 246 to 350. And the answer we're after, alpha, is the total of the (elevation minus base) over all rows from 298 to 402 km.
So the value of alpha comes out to -17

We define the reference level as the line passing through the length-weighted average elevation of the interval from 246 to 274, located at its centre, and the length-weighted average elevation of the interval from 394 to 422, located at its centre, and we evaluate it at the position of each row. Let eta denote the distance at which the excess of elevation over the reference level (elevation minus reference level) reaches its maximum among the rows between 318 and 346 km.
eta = 344.0 km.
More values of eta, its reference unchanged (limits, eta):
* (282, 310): 296.0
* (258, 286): 260.0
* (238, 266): 252.0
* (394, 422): 400.0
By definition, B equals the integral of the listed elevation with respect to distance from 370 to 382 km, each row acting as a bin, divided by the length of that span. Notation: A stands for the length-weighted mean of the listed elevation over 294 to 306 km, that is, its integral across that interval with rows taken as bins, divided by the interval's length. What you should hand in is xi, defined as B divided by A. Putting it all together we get 1.02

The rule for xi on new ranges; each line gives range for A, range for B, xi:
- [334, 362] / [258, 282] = 0.73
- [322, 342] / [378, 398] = 1.04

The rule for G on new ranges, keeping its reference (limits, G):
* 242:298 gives 270.0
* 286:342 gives 311.1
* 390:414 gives 400.6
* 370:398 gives 386.6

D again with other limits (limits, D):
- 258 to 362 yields 2.89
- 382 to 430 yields 3.95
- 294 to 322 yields 3.8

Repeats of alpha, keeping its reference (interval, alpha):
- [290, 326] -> -7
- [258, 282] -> -9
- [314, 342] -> -6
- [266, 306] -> -12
